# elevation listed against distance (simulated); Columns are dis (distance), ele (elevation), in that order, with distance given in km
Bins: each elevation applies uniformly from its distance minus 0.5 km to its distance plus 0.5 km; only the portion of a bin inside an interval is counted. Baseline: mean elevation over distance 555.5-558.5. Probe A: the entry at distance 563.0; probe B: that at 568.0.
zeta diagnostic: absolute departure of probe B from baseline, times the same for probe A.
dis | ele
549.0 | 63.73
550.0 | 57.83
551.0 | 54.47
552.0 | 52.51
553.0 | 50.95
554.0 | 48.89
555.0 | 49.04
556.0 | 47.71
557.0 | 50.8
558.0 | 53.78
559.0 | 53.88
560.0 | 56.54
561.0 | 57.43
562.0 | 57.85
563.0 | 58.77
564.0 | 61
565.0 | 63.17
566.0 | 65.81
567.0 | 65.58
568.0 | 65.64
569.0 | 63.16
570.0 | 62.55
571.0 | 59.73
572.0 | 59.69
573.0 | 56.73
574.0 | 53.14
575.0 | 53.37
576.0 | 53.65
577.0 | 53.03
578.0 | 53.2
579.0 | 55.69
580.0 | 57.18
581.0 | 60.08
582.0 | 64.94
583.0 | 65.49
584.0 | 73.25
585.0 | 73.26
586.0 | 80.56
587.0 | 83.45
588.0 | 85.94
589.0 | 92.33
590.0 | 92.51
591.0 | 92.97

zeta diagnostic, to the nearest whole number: 119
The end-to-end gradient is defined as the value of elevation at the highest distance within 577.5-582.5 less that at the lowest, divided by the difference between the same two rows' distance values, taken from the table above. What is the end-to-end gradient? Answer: 2.9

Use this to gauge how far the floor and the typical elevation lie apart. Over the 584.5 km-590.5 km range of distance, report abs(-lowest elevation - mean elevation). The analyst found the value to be 158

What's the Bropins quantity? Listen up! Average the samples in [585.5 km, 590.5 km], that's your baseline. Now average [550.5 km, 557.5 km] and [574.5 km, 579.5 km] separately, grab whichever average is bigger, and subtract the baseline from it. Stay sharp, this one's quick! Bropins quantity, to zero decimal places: -33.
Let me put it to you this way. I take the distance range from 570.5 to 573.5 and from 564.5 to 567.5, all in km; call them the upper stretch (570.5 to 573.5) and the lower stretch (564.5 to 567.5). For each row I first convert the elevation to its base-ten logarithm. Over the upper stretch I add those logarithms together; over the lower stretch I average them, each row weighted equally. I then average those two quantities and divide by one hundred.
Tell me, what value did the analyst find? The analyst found 0.0356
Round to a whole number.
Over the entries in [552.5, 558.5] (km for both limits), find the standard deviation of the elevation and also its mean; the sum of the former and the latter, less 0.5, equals 52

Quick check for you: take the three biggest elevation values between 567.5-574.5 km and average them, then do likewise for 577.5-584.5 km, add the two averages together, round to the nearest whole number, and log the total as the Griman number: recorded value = 132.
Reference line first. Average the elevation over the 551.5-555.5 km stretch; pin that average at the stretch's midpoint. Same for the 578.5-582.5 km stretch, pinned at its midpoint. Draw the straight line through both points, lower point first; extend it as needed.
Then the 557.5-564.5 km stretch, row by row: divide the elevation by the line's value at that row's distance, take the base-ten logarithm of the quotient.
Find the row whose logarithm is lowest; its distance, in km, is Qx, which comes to 559.0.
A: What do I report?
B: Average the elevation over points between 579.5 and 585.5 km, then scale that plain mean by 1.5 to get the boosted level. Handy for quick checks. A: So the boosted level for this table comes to 99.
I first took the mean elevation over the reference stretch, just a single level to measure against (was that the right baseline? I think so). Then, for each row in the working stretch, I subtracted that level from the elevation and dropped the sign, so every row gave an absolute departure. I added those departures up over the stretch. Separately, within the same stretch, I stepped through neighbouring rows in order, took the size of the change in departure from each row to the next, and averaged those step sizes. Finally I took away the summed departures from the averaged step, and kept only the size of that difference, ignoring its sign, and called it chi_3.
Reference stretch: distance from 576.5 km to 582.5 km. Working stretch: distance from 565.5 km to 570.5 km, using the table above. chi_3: 35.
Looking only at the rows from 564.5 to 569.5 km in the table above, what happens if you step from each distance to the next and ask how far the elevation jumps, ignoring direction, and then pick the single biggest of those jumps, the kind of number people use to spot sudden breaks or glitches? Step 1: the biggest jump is 2.6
